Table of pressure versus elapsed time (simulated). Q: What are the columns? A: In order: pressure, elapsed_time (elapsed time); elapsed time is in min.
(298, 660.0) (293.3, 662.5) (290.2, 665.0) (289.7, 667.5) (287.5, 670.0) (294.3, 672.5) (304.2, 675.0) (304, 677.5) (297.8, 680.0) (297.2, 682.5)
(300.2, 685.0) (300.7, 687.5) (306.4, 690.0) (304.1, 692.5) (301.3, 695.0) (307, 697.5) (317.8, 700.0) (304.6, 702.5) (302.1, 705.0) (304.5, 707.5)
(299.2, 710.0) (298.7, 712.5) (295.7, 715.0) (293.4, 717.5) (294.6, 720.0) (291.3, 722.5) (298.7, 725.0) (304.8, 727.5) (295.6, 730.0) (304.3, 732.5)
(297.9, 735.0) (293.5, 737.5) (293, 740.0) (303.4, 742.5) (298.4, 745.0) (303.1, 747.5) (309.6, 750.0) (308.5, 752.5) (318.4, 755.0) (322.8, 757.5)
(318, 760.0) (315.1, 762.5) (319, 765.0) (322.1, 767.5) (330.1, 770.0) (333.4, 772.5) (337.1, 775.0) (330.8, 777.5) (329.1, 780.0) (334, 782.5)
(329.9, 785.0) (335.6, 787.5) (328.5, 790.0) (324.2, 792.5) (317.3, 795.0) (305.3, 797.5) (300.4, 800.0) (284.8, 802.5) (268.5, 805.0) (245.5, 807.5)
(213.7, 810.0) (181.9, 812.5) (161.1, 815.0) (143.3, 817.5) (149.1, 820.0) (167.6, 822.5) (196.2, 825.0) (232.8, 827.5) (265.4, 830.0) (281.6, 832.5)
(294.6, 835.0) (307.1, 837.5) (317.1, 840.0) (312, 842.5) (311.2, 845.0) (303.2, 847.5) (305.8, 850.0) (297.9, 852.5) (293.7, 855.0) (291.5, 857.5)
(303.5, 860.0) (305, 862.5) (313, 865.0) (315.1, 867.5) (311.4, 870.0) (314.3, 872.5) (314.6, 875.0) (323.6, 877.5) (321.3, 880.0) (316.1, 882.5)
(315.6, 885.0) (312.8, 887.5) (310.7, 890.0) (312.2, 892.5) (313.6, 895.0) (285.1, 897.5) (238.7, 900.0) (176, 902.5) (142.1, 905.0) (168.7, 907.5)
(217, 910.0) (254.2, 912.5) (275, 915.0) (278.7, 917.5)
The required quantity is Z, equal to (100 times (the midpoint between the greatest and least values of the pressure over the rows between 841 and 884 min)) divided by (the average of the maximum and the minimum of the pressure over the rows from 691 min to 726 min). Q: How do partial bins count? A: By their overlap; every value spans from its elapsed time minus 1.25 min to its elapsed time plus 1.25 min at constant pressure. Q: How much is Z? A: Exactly 101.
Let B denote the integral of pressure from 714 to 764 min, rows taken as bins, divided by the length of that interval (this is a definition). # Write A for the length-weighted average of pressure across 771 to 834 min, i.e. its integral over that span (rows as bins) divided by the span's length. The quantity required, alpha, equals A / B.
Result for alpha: 0.88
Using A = 268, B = 303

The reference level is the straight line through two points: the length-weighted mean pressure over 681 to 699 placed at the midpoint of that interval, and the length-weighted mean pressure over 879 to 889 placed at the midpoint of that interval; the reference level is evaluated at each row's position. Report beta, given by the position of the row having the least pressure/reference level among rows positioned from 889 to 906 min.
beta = 905.0 min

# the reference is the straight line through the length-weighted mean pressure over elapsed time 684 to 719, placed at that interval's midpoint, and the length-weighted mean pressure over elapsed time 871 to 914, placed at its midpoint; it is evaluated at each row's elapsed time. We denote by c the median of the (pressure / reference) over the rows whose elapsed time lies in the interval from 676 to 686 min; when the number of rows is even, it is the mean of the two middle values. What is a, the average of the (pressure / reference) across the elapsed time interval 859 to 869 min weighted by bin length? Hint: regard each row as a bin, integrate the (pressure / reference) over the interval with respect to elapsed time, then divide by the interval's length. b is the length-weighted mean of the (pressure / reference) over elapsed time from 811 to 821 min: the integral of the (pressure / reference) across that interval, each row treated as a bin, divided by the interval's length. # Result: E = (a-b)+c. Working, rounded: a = 1.12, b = 0.6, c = 0.98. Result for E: 1.53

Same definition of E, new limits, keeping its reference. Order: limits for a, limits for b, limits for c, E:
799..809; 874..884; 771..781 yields 0.93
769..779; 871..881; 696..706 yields 1.00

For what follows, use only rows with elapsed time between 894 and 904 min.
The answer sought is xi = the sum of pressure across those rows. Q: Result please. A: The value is 1013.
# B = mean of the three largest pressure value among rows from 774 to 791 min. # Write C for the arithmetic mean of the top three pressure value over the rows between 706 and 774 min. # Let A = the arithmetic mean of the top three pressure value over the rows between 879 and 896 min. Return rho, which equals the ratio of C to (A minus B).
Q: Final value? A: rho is -18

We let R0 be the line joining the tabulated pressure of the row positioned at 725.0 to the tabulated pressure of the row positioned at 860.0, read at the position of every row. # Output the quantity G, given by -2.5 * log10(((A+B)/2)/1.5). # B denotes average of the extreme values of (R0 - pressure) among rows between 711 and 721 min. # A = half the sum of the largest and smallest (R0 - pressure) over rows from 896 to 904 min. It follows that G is -3.5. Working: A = 74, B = 2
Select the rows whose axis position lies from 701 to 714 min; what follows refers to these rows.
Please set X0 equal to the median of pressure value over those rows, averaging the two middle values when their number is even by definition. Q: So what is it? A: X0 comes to 302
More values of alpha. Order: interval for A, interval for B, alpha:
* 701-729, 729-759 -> 0.98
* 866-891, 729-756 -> 1.04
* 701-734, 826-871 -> 1.01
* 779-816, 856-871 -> 0.93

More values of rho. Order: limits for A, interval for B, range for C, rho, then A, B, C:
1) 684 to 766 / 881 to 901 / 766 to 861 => 68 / 320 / 315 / 336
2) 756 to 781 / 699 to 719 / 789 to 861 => 13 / 334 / 309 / 323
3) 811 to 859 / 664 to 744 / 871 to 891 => 106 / 313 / 310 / 320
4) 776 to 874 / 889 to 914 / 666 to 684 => 14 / 333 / 312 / 302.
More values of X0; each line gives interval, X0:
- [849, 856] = 298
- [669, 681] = 298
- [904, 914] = 193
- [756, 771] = 321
